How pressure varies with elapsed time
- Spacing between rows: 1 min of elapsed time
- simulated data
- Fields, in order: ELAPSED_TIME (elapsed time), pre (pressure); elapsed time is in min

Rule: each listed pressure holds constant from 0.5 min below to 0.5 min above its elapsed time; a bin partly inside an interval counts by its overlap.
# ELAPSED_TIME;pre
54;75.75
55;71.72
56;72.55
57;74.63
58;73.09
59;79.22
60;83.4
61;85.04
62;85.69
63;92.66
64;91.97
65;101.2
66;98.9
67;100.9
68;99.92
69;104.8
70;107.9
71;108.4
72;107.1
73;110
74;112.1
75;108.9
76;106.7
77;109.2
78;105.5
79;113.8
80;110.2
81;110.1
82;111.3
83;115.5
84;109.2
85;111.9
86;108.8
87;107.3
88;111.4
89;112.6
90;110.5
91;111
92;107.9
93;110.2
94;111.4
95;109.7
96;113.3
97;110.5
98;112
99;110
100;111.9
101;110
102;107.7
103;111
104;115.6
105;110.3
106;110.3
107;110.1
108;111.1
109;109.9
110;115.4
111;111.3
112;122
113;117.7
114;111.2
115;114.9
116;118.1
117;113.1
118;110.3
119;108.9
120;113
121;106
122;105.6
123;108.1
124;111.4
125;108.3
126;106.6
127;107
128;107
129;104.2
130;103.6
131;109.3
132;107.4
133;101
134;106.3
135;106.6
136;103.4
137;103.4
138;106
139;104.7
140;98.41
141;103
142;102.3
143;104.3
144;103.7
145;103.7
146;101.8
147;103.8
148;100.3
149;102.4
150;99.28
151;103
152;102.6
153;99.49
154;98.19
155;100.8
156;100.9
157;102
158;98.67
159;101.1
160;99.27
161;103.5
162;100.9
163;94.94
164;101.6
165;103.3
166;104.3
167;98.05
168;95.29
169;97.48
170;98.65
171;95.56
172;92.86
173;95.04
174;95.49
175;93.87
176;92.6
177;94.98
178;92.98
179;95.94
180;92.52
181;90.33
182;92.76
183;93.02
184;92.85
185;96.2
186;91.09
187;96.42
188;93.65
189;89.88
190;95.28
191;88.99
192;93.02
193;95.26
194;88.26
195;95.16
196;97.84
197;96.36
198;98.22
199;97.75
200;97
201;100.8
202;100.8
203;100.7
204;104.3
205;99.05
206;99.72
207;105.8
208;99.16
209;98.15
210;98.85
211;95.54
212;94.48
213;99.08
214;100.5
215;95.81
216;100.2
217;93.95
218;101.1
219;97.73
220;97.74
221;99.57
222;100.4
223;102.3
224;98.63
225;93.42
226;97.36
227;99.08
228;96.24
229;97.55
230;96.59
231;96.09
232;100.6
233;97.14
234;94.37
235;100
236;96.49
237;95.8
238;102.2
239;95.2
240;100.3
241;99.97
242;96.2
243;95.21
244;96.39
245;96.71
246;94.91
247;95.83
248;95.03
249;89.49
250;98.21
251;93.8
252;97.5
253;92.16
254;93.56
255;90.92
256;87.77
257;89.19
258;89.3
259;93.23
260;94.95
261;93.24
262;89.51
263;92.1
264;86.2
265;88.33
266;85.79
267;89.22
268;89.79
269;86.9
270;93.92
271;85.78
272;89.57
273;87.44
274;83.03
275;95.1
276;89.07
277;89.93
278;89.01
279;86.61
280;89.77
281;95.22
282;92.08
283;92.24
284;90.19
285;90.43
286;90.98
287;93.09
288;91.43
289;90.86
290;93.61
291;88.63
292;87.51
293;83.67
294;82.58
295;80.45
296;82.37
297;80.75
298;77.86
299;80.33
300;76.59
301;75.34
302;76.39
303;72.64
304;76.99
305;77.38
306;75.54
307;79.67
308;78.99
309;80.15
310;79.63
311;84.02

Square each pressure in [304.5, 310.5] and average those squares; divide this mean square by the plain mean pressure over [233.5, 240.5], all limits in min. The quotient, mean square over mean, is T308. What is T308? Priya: 63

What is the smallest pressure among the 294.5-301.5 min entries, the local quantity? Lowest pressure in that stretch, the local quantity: 75.34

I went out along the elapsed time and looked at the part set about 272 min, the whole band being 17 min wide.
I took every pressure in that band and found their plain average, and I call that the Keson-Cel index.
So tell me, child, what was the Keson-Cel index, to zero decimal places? 89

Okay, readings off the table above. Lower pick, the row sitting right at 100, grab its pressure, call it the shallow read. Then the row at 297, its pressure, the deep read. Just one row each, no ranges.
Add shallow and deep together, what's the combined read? 193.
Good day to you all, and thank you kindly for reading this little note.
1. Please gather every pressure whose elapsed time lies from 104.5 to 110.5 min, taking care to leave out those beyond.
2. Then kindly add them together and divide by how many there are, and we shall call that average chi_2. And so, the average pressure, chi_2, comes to 111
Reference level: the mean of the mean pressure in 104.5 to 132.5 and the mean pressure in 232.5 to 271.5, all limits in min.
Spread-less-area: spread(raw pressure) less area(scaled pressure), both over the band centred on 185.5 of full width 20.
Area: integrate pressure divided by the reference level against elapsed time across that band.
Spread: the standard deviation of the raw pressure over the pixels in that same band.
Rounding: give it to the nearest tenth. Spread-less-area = -15.9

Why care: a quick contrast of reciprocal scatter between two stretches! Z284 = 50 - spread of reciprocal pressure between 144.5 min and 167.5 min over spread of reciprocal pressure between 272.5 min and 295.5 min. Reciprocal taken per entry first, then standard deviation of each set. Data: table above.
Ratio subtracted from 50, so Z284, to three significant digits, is 49.6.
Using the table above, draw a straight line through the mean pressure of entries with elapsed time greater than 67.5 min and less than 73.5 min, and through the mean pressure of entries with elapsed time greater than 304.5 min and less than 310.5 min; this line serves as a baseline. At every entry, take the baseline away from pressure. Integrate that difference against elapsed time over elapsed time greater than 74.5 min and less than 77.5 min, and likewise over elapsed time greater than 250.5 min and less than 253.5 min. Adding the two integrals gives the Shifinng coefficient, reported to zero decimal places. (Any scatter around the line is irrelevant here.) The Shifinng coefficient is 36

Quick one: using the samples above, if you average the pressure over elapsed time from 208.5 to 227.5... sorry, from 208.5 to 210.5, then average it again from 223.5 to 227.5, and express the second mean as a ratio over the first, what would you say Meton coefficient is 0.986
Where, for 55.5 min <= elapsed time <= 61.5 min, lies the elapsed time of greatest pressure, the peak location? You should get 61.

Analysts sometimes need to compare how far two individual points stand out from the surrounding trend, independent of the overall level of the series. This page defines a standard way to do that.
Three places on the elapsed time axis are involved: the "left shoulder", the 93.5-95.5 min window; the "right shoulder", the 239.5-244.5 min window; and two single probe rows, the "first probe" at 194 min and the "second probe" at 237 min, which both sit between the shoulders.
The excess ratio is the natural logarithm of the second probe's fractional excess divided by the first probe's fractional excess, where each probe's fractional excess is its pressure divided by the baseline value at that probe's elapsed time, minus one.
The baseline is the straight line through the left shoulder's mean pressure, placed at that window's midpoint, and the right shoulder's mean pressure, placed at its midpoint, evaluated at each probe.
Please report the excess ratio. -1.8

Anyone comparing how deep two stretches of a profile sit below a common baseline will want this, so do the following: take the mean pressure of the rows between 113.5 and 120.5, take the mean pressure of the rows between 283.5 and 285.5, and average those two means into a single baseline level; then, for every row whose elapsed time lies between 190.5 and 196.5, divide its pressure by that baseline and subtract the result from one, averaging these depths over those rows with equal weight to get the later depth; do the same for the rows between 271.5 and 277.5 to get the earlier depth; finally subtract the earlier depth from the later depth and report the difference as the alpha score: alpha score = -0.040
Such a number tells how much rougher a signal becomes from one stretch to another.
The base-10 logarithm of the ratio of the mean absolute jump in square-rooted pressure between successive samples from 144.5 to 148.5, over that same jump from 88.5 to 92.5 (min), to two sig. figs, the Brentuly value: 0.13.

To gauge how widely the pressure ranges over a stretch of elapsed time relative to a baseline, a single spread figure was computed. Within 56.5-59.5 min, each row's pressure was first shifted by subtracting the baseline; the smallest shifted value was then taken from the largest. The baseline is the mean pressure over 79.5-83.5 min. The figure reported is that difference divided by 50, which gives 0.12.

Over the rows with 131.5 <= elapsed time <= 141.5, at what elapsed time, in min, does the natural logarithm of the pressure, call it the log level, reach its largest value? 132 min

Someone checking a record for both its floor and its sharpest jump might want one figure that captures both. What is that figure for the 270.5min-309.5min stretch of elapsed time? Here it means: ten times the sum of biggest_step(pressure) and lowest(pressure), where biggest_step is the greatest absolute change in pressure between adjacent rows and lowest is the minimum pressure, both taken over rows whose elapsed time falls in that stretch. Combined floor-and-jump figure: 847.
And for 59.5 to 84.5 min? 926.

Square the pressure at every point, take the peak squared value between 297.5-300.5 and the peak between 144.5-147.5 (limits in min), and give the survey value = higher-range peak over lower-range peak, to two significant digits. 0.60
